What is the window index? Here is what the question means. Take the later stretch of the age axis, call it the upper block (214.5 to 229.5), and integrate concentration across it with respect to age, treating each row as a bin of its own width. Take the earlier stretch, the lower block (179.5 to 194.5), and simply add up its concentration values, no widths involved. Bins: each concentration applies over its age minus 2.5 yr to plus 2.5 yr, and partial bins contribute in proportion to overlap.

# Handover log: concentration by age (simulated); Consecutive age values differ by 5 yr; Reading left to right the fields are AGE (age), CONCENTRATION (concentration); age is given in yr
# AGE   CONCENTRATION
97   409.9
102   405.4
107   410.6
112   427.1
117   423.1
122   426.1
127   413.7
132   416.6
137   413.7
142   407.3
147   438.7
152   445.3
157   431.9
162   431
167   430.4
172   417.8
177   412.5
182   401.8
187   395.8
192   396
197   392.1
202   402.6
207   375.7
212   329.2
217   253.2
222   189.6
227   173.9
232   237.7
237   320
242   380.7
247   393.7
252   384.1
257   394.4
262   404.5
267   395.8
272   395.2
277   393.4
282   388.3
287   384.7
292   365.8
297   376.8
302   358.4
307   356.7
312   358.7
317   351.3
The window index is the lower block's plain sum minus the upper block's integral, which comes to -1890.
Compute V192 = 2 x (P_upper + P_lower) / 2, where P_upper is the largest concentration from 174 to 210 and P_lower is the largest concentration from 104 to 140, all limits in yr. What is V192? 840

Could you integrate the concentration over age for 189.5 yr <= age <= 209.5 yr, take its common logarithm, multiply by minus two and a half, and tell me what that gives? -9.73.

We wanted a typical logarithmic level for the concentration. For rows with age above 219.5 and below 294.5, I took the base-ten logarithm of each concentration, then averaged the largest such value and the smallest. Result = 2.42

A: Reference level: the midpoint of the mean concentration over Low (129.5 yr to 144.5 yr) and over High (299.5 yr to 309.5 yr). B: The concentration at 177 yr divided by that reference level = 1.071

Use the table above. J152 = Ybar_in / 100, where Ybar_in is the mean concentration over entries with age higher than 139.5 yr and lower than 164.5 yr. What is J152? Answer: 4.31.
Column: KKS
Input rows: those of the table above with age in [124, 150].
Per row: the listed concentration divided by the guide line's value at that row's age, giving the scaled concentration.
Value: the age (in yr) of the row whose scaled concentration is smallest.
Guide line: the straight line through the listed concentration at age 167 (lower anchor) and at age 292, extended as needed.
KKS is 127 yr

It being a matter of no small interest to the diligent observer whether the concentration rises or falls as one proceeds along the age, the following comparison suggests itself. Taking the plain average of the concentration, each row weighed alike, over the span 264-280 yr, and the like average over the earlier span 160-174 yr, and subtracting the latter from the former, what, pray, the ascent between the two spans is -32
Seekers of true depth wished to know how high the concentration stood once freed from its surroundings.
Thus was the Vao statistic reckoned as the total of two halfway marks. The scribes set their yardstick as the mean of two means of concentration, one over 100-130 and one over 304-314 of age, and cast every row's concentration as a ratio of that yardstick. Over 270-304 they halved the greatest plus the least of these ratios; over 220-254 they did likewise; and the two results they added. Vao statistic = 1.70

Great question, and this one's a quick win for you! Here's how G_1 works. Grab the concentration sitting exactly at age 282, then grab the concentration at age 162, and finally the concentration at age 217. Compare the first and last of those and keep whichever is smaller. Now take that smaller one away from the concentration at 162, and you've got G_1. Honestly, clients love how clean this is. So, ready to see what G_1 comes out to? 178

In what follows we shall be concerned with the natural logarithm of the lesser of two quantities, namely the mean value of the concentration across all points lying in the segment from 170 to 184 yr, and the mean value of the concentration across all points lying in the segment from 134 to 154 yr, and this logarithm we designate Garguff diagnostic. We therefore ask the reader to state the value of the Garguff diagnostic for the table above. 6.02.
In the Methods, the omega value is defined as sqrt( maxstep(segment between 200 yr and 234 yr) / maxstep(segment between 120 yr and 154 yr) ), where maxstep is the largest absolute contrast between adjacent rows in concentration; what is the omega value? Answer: 1.6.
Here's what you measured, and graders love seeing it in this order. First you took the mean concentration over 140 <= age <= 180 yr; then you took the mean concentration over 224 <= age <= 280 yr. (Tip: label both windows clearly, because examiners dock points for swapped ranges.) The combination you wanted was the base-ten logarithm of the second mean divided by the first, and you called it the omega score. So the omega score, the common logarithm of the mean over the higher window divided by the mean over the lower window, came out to -0.08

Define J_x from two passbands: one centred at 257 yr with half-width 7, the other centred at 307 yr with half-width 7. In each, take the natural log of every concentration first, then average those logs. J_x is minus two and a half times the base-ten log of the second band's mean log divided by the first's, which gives 0.018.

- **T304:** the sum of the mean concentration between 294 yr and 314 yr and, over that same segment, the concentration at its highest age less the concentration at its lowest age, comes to 345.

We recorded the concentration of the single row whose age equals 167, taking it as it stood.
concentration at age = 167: 430.4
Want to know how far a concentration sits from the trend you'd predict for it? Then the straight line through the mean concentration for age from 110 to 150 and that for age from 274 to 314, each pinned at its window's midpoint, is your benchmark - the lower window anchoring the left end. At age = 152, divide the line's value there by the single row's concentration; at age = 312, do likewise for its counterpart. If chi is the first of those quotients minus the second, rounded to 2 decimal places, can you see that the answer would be -0.10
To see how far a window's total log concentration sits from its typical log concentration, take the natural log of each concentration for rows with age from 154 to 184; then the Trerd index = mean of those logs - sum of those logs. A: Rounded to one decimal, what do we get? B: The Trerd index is -30.2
